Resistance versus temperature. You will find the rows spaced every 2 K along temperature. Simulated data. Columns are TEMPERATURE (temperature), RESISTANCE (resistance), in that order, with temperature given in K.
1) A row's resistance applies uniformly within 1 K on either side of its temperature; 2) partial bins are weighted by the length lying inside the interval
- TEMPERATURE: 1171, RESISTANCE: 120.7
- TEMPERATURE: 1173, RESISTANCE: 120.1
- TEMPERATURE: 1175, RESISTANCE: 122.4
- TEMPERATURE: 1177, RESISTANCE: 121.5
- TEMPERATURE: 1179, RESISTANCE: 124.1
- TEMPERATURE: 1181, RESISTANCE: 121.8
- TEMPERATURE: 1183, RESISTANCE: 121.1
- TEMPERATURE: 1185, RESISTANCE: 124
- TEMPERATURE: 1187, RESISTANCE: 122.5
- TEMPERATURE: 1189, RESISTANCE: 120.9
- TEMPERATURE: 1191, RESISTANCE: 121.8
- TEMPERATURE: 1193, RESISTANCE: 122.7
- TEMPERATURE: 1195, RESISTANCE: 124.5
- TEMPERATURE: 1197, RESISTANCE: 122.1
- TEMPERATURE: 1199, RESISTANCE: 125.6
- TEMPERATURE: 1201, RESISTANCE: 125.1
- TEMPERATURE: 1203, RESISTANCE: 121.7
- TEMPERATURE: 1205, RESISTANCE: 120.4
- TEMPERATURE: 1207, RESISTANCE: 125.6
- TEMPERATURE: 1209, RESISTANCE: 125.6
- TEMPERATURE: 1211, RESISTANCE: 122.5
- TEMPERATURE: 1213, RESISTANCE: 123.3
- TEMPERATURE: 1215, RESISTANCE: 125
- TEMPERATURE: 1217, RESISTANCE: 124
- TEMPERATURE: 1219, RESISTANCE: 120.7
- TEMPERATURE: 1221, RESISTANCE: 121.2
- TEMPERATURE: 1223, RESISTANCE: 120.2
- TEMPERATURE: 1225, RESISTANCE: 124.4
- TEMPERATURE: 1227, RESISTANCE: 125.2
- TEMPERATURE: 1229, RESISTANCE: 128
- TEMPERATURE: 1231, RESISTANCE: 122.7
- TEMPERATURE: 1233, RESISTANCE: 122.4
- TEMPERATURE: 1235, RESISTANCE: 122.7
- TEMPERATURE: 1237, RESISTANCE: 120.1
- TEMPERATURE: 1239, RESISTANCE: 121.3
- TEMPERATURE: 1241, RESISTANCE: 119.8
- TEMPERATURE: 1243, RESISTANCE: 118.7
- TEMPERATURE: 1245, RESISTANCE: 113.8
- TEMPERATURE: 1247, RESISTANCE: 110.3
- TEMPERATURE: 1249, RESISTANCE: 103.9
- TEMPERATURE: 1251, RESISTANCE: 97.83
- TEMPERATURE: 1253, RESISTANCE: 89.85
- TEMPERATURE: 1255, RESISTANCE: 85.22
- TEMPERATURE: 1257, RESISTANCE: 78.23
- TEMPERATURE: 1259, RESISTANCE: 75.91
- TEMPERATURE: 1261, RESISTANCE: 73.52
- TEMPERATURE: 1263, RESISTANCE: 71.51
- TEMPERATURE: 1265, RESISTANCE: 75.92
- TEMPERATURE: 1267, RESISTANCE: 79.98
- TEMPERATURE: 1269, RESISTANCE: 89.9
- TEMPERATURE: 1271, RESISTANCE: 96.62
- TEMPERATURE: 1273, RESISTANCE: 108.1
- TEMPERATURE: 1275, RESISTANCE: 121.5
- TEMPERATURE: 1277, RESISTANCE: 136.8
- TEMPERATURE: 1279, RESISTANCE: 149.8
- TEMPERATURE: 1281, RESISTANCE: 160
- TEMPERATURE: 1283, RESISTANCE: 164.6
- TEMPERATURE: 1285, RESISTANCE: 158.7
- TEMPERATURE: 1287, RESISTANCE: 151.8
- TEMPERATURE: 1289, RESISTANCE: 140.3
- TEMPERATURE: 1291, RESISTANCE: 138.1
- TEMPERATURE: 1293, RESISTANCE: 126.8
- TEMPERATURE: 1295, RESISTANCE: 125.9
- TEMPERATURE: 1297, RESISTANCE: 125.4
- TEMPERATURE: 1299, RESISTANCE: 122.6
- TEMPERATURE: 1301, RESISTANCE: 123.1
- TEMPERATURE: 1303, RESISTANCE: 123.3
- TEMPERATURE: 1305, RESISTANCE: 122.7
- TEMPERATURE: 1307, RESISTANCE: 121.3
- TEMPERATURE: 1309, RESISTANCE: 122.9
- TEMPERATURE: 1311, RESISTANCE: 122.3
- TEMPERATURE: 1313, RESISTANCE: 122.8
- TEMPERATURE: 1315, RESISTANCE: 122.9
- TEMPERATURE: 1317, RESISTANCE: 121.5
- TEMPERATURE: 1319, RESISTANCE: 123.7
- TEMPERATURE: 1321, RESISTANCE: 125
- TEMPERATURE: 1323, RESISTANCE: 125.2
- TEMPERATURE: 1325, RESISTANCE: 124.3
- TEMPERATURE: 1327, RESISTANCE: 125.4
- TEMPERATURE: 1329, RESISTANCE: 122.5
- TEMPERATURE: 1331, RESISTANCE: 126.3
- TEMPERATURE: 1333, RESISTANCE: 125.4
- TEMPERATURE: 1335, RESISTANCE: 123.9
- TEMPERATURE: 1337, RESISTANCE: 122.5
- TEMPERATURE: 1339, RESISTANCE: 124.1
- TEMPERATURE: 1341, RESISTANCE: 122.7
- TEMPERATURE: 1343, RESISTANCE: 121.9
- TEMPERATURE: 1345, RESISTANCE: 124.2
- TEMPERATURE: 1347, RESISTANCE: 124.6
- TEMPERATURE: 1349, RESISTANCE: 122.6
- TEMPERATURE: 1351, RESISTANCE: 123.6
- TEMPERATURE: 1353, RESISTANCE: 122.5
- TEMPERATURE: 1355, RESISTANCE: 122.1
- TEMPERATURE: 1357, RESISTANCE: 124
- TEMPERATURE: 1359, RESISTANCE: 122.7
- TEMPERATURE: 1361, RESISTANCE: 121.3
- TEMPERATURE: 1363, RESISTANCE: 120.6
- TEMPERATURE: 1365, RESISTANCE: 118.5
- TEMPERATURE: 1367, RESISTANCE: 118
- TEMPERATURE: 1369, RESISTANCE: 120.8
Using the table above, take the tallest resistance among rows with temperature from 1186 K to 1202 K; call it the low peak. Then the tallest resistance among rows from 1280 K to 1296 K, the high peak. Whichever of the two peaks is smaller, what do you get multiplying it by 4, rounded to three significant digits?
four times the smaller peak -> 502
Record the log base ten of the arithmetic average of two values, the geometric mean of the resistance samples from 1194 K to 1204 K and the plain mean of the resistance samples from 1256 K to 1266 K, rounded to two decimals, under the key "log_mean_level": 2.00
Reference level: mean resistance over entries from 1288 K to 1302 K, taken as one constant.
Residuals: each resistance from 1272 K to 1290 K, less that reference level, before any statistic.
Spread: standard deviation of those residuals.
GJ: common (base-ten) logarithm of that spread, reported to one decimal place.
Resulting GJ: 1.3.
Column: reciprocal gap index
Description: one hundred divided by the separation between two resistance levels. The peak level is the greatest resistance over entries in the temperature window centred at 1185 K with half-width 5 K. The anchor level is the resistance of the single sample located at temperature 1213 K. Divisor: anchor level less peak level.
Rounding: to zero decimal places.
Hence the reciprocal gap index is -143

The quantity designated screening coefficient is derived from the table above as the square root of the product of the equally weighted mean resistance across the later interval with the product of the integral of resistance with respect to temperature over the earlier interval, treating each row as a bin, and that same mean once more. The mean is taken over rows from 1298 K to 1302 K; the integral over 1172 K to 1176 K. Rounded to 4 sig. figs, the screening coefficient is 2705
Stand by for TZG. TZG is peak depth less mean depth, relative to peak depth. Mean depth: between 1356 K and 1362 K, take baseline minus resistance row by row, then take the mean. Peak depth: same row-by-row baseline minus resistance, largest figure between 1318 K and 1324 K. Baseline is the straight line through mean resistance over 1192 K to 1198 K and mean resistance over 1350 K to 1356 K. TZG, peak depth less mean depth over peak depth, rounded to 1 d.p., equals 1.1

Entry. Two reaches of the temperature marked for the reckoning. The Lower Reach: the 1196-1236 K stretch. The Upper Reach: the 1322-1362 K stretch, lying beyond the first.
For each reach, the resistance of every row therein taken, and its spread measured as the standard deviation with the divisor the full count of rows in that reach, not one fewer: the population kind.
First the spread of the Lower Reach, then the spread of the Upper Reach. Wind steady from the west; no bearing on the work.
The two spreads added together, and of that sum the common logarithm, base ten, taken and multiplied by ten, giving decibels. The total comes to 5.3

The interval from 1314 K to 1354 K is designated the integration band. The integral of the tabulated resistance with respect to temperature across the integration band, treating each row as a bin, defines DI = 4950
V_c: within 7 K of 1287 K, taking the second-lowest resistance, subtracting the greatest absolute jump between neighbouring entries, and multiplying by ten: 1266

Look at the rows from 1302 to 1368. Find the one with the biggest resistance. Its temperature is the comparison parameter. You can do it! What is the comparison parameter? 1331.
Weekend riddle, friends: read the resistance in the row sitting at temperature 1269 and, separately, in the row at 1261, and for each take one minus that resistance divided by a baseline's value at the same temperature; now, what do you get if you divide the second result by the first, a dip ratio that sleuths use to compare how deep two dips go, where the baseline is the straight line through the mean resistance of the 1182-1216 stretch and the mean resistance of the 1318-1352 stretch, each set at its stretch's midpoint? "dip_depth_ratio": 1.5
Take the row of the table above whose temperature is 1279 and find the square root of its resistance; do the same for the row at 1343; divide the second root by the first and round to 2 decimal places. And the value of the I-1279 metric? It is 0.90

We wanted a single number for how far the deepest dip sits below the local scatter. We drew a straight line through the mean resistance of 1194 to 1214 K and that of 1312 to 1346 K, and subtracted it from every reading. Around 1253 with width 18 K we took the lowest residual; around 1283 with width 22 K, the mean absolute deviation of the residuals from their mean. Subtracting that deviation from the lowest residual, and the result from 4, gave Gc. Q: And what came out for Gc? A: 68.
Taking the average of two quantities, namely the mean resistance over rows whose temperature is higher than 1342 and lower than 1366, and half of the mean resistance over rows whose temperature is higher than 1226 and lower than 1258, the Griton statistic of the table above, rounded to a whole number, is 89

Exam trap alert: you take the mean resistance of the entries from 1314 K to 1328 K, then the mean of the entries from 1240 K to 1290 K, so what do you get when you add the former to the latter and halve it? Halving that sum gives 117.5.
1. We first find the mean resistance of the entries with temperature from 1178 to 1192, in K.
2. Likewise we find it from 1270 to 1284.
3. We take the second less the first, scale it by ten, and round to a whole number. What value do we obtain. 116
